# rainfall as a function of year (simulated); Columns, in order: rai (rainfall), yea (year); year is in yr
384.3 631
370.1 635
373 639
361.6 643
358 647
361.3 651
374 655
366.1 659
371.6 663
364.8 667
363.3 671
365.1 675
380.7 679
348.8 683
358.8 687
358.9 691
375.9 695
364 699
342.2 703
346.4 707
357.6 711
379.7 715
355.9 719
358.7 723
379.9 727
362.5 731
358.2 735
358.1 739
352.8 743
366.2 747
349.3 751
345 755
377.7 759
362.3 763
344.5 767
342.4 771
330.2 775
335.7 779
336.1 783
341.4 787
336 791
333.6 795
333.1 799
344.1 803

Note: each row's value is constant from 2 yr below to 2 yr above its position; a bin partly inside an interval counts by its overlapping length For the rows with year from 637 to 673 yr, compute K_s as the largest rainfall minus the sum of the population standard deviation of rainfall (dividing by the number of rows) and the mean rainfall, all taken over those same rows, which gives 2.7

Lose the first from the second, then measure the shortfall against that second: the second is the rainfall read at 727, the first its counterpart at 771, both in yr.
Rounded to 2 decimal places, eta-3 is 0.10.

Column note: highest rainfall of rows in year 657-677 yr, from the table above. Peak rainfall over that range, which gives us 371.6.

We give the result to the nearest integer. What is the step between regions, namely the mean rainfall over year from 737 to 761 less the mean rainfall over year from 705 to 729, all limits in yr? -5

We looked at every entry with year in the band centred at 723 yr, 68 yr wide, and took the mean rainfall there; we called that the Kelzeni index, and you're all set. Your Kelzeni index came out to 359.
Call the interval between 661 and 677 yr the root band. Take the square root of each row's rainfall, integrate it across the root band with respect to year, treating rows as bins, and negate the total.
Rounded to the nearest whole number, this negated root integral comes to -306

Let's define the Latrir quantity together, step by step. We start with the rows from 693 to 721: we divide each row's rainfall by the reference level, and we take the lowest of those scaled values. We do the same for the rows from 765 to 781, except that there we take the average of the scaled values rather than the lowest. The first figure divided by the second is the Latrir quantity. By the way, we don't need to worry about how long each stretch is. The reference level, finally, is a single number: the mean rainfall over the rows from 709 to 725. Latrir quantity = 1.01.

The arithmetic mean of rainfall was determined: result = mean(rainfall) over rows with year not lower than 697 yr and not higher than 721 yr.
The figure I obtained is 358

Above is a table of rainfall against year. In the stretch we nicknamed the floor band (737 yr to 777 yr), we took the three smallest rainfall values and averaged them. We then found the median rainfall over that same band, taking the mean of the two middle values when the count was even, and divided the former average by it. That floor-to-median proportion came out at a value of 0.966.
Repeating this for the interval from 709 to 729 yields 0.996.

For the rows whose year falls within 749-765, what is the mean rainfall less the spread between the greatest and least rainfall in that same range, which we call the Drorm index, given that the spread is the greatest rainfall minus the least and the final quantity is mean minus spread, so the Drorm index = 326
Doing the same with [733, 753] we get 340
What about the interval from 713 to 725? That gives 341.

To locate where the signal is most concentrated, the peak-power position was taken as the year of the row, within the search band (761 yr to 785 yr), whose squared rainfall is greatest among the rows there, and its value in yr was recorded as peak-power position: 763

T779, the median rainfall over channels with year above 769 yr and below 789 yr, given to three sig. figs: 336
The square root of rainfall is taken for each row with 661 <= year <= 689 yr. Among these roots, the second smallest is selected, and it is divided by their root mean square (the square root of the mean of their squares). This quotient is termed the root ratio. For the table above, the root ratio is 0.992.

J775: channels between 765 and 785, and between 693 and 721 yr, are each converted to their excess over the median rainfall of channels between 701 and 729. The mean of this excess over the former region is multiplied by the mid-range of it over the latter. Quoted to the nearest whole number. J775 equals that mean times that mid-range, -66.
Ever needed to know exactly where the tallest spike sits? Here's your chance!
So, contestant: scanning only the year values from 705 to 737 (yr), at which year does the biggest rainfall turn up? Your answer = 727 yr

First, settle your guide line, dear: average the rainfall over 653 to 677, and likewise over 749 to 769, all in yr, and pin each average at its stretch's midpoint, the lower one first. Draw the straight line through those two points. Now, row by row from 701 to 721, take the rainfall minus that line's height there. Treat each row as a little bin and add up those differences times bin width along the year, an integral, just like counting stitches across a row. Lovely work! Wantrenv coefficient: -108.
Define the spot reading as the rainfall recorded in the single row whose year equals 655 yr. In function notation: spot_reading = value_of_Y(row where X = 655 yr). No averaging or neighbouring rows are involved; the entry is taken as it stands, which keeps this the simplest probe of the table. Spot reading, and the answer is 374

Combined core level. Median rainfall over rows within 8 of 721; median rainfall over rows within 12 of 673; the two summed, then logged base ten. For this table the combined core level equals 2.87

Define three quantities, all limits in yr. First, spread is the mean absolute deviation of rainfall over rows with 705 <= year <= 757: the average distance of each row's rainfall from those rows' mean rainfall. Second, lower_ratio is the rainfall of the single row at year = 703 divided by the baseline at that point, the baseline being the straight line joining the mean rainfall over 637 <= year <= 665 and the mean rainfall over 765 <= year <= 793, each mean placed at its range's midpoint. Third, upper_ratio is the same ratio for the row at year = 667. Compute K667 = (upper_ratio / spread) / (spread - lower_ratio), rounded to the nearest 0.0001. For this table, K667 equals 0.0184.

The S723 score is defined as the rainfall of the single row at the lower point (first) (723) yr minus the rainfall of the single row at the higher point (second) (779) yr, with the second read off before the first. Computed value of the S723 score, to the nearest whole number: 23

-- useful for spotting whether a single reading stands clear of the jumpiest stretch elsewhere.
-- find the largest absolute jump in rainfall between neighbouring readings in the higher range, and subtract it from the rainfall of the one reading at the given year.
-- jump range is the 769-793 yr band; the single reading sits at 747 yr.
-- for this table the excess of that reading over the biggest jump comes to 354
